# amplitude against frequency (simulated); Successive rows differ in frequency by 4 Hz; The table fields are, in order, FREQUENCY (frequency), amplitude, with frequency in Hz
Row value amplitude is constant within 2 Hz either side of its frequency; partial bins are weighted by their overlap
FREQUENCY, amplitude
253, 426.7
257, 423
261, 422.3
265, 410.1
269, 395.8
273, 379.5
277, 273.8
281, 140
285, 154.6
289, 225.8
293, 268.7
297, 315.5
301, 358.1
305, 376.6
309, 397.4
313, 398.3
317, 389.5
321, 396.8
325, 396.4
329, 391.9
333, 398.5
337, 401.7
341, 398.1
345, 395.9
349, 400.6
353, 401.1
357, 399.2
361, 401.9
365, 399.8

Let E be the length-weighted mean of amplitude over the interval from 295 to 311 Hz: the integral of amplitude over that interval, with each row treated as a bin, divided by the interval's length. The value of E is 362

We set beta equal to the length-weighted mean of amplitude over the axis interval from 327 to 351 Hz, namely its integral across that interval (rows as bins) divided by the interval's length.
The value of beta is 398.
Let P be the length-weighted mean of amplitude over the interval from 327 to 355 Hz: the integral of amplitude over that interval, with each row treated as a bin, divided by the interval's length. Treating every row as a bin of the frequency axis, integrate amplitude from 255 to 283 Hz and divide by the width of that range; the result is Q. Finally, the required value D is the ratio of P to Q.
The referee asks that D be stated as 1.14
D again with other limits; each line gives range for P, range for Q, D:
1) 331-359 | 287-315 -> 1.19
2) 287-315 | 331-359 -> 0.84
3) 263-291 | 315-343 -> 0.71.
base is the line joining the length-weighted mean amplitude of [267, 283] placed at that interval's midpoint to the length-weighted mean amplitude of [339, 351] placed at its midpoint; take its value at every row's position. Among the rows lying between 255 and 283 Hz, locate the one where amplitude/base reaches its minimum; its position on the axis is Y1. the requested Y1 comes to 281 Hz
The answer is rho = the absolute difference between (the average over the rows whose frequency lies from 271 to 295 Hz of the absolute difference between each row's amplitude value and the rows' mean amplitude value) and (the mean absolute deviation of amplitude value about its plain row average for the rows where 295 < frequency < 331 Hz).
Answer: 46.9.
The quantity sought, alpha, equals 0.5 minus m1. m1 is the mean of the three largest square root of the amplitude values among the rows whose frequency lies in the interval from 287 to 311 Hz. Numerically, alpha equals -18.9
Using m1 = 19.4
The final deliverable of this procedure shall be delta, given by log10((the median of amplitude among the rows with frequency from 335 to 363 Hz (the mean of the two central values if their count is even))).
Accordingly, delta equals 2.60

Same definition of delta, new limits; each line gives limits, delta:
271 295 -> 2.39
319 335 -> 2.60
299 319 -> 2.59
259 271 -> 2.61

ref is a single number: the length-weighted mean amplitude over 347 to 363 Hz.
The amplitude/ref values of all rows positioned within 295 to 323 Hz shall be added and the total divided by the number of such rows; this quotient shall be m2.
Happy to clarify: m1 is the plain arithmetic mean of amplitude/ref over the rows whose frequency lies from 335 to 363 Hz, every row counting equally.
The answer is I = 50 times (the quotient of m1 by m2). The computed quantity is 53.2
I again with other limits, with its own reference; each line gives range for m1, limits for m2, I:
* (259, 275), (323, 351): 50.5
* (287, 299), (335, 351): 33.8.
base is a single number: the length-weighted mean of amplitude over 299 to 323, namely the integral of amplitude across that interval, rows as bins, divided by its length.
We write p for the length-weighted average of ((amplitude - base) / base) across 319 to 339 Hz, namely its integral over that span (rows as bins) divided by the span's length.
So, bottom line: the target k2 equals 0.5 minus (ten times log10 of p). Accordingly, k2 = 16.0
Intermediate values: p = 0.028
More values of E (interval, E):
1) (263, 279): 365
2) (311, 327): 395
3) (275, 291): 199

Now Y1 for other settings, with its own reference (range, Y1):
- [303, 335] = 329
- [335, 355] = 353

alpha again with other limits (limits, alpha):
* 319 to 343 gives -19.5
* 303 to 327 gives -19.4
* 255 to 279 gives -20.0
